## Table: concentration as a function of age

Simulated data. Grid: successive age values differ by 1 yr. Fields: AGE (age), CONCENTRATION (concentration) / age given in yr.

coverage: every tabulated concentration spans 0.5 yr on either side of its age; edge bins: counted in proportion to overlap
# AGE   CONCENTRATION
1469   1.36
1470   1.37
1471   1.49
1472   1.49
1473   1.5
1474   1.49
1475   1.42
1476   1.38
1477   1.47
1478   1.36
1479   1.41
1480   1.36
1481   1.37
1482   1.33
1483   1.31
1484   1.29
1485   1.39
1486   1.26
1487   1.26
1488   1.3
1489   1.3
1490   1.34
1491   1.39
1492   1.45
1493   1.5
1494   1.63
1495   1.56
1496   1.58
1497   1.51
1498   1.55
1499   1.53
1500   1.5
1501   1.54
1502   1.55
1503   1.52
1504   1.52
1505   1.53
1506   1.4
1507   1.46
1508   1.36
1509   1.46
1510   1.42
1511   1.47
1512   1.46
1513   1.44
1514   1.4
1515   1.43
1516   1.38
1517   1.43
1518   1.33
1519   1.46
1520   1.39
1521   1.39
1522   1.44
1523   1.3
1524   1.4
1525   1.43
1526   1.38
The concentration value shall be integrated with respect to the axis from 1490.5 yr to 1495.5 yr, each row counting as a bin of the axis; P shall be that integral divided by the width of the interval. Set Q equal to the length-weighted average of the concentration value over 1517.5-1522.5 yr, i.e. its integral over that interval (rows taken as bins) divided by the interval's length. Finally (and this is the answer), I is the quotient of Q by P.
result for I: 0.93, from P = 1.51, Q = 1.402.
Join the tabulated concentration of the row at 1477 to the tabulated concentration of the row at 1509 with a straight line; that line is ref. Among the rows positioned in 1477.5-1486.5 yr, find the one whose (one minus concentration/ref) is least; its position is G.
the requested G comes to 1479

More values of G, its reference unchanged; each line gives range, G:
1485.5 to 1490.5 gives 1490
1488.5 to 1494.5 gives 1494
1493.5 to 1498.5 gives 1494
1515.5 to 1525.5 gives 1519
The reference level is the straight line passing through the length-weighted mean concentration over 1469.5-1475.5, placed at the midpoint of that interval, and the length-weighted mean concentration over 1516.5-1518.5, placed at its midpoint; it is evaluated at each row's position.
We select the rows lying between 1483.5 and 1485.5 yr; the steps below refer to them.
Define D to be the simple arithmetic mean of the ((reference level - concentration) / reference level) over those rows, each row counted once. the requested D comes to 0.07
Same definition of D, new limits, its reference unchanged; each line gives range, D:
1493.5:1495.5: -0.12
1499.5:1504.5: -0.08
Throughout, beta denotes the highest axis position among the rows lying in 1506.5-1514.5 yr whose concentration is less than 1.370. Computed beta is 1508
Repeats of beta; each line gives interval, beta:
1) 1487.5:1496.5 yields 1490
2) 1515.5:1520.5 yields 1518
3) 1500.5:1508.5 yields 1508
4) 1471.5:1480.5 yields 1480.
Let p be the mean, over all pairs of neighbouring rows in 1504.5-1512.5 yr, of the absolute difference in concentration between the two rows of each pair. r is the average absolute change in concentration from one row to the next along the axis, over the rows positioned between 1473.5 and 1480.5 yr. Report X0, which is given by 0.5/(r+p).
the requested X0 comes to 3.6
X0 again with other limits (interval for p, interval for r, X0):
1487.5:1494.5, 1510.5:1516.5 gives 5.9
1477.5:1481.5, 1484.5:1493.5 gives 6.0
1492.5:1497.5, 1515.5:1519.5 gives 3.0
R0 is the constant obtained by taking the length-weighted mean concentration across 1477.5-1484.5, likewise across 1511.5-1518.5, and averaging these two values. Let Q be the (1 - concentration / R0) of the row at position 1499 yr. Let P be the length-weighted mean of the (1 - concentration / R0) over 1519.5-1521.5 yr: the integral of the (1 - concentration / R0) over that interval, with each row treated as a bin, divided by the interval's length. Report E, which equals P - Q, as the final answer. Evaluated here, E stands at 0.10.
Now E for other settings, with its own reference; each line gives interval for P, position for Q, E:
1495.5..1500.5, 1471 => -0.03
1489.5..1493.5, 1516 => -0.03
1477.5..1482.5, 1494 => 0.19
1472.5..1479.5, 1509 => 0.02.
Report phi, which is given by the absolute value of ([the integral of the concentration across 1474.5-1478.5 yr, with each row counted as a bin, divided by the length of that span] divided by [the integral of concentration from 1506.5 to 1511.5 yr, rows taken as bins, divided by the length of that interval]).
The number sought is 0.98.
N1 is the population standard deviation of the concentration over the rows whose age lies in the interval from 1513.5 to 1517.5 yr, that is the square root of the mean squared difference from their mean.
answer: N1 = 0.021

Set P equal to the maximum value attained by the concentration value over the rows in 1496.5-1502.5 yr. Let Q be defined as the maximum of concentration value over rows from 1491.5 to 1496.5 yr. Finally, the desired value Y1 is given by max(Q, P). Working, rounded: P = 1.55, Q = 1.63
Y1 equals 1.63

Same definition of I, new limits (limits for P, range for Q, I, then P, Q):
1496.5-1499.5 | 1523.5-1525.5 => 0.92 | 1.53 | 1.415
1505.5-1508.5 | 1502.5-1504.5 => 1.08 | 1.41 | 1.520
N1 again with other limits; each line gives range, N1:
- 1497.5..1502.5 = 0.019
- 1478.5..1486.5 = 0.048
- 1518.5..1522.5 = 0.031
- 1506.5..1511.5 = 0.041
